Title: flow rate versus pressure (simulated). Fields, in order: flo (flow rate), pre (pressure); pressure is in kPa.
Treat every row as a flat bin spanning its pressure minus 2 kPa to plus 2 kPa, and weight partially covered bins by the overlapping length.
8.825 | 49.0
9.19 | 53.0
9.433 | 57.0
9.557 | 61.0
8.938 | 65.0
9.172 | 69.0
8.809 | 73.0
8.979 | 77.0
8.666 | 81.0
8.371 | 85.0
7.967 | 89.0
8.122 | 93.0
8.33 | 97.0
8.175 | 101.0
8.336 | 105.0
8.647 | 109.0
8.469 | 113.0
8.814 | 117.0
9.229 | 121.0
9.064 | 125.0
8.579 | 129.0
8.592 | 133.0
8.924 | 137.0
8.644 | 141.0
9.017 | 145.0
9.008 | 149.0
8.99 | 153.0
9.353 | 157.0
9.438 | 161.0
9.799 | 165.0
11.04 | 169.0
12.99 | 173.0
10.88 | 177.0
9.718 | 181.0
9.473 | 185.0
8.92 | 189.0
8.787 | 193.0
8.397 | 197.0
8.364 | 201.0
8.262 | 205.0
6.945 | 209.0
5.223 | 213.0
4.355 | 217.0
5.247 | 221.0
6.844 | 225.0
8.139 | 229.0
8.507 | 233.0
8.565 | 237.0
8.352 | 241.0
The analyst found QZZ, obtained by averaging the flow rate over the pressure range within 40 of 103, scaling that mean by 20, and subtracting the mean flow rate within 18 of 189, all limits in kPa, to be 163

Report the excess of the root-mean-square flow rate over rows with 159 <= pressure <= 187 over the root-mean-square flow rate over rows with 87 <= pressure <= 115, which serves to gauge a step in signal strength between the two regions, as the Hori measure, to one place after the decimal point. 2.2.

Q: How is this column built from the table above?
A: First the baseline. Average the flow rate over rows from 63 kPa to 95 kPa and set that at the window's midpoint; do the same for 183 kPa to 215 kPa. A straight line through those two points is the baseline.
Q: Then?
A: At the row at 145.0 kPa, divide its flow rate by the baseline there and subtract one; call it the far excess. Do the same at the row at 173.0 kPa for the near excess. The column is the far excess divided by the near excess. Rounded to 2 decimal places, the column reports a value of 0.14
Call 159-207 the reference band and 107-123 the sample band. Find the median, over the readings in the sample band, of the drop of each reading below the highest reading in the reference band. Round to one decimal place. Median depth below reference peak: 4.3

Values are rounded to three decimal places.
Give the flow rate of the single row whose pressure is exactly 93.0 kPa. 8.122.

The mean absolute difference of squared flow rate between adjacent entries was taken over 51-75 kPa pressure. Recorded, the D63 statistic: 5.8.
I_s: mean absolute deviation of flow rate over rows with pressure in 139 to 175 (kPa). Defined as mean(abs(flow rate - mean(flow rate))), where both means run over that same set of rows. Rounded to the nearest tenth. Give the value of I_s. 1.0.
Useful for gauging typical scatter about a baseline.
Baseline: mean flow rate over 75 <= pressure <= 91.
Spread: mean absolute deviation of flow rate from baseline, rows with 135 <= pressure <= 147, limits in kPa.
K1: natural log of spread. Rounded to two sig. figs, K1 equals -1.0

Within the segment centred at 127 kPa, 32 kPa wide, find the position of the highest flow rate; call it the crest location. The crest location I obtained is 121.0 kPa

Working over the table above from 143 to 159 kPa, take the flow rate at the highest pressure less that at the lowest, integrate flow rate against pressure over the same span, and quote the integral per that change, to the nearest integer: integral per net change 433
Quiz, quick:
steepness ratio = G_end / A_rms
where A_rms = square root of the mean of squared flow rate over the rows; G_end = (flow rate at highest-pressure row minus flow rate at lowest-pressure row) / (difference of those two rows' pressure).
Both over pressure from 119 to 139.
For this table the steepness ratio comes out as -0.0021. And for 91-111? 0.0039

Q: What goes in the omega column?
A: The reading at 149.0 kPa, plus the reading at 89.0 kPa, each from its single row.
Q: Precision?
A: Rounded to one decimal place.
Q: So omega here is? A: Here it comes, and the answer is 17.0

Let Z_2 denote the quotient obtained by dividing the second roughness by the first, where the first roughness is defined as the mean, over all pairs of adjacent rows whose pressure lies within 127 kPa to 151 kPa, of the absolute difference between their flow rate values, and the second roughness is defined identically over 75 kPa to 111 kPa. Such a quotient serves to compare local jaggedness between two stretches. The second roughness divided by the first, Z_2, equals 1.2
